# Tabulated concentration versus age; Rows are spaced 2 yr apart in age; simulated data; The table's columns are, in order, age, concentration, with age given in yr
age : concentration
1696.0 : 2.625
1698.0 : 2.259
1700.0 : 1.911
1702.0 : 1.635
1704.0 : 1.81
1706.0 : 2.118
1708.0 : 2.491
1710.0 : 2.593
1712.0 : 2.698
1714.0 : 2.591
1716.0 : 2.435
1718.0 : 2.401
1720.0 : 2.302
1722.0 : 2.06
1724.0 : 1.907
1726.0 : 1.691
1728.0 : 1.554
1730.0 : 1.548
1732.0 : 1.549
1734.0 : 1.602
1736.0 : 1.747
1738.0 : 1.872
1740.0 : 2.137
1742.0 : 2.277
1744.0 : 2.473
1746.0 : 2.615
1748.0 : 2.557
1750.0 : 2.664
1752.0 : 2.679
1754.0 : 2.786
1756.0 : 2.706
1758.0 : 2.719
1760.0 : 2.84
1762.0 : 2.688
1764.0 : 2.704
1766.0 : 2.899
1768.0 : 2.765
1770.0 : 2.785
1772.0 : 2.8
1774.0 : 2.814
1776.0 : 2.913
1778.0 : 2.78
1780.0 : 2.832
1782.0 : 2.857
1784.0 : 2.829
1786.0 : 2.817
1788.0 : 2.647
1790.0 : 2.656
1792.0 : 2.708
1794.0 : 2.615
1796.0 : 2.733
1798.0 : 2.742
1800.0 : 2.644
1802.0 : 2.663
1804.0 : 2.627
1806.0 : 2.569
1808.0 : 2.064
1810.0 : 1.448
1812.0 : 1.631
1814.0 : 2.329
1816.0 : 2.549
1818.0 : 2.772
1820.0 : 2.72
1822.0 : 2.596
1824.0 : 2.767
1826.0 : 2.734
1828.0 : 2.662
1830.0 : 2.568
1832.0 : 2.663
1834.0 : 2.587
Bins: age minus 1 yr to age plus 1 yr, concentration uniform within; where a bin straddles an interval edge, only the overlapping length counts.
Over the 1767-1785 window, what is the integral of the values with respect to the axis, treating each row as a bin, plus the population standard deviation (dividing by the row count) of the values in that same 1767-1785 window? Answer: 51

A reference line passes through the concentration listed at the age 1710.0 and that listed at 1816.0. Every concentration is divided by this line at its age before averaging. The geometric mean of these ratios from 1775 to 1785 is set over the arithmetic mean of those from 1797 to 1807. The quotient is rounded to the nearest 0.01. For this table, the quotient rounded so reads 1.07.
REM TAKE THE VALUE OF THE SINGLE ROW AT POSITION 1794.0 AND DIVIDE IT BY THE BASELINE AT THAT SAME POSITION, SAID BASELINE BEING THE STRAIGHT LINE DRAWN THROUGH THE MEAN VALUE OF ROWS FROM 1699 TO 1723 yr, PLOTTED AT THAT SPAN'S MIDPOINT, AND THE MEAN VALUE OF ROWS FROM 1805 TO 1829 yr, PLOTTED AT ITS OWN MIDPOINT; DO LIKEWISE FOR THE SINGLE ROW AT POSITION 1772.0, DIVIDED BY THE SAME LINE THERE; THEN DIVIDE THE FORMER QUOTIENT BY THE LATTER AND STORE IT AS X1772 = 0.922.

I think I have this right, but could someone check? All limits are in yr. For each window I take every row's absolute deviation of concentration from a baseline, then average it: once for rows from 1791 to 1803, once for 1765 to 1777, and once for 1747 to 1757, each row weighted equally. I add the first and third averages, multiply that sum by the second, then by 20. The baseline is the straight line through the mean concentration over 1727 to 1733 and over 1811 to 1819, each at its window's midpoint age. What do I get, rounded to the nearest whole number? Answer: 26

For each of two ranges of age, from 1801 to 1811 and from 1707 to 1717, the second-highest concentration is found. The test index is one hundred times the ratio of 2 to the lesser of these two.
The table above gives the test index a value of 77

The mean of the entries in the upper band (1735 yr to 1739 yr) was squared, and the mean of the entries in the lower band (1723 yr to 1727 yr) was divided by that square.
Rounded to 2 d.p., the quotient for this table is 0.55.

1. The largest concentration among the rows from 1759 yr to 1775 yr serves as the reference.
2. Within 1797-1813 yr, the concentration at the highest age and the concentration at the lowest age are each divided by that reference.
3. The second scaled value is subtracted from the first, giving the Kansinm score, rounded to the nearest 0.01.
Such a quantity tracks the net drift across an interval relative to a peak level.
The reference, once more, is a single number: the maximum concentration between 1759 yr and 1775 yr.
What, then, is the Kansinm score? -0.38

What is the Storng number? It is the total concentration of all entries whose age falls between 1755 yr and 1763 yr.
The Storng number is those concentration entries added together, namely 11.0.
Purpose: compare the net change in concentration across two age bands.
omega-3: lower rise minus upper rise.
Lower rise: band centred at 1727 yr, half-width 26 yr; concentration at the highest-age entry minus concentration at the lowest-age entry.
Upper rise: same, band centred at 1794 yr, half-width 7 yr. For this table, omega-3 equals 1.0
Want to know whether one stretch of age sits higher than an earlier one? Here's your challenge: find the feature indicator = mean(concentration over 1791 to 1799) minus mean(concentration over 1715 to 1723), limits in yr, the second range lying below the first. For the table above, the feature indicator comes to 0.4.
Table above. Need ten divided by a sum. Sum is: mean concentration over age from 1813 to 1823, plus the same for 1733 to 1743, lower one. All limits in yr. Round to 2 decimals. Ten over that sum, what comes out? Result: 2.21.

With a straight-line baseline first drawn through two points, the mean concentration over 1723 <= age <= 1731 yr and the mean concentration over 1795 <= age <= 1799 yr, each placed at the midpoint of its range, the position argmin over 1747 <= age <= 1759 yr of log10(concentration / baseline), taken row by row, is 1758.0 yr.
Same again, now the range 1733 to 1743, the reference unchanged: 1734.0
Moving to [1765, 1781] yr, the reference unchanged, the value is 1778.0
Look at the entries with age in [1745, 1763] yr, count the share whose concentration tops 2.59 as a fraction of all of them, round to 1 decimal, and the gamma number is 0.9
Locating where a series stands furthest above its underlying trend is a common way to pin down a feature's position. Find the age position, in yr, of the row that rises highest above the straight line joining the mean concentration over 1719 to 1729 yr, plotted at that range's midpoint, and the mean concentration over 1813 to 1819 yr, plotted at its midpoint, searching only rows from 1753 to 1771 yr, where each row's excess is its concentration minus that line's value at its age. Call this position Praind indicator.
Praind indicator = 1766.0 yr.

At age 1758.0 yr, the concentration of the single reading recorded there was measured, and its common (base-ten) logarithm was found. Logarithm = 0.43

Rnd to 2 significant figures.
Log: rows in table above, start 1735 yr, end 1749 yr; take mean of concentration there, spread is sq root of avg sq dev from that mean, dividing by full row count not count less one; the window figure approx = 0.31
